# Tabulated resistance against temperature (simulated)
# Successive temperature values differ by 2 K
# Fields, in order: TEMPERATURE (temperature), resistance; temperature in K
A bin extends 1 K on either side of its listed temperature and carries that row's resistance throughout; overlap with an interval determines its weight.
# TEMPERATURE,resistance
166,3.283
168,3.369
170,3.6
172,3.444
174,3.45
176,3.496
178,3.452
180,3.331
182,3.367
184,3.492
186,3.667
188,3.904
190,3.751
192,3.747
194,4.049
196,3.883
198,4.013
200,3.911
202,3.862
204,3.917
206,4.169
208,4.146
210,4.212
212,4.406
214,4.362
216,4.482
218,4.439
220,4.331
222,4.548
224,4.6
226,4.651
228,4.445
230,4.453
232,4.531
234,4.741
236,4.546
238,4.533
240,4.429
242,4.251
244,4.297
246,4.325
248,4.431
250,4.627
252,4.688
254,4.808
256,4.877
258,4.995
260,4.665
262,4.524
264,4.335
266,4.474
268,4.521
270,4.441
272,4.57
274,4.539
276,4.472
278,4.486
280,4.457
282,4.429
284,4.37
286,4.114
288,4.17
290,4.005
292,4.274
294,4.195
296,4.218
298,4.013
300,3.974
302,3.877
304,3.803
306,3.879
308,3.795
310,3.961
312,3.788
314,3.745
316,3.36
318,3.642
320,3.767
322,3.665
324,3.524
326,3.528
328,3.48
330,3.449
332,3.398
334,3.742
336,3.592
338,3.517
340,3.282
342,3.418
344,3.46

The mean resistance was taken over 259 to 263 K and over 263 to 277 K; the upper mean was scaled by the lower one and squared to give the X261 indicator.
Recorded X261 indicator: 1.0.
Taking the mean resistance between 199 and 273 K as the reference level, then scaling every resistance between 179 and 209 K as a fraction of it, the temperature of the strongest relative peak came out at 206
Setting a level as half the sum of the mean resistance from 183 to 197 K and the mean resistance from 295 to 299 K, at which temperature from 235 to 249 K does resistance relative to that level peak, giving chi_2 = 236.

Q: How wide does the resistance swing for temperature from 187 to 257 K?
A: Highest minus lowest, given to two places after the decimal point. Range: 1.13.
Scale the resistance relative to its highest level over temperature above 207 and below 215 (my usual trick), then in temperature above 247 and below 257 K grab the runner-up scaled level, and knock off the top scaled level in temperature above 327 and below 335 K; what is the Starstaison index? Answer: 0.24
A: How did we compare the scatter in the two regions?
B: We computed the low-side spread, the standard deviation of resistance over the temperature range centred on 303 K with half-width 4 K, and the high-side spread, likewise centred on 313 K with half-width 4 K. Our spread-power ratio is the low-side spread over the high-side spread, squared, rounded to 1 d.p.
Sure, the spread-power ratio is 0.1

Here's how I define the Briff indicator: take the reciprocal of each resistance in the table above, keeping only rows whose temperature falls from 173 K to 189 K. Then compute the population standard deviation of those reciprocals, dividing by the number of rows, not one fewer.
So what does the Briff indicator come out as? 0.0133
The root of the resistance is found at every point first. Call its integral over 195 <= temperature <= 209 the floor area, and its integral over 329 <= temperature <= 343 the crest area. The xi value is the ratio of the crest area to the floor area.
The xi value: 0.94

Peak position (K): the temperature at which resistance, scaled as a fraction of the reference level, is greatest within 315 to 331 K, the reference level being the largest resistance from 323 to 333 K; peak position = 320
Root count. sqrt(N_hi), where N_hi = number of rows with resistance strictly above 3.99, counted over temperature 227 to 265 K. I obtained 4.4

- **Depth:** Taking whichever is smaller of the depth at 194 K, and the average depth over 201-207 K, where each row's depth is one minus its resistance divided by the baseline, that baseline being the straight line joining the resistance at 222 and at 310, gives 0.14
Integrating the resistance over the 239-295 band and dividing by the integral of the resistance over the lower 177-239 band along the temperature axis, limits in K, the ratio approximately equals 1.0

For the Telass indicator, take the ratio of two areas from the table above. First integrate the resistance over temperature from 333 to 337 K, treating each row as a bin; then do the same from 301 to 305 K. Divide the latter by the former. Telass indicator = 1.05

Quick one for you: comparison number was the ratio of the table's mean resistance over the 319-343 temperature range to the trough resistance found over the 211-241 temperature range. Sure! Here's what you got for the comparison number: 0.82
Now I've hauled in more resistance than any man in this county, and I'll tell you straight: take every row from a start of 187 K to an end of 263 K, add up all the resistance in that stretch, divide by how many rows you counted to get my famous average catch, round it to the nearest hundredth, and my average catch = 4.36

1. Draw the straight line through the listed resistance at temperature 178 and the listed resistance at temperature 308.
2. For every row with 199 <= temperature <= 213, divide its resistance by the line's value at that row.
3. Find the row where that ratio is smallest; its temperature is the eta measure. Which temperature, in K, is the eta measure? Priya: 202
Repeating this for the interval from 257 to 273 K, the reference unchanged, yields 264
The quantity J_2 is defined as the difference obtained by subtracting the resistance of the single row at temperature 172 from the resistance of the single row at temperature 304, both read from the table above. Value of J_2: 0.4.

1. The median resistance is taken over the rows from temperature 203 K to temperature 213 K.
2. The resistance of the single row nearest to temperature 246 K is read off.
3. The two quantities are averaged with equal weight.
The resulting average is 4.25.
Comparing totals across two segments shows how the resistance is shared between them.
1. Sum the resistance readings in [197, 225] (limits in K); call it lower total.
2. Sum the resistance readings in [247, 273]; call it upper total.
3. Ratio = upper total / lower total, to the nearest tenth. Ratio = 1.0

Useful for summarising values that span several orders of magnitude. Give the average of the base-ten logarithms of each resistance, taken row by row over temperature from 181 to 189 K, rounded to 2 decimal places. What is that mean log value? 0.56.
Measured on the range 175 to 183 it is 0.53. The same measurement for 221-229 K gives 0.66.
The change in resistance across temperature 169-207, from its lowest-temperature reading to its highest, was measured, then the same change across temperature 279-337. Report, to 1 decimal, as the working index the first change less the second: 1.4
